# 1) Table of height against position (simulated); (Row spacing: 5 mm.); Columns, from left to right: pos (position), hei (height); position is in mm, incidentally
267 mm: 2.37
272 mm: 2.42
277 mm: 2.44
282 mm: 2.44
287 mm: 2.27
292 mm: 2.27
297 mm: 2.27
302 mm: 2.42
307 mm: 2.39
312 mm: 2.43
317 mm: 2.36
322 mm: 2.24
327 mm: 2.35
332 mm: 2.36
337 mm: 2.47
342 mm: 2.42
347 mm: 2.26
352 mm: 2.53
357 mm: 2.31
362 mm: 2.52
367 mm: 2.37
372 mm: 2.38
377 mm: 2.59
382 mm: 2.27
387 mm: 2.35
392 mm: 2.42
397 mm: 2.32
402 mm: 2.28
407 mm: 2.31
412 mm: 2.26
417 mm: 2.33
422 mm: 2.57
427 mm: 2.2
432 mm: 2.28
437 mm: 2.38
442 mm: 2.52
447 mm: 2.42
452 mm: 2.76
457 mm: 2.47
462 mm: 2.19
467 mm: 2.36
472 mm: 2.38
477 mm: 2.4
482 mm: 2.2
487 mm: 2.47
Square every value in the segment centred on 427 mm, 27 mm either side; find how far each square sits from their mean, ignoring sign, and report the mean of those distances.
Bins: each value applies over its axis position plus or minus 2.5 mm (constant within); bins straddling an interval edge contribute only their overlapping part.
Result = 0.63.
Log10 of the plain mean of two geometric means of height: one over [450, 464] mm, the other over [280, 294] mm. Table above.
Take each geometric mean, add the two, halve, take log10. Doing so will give 0.379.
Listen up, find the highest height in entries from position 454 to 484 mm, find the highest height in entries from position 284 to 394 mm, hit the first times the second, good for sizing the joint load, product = 6.40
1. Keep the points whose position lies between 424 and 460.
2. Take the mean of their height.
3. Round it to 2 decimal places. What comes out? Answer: 2.43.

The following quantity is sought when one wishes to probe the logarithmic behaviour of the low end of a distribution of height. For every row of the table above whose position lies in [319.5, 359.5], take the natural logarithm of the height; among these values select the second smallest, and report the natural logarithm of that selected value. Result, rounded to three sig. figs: -0.204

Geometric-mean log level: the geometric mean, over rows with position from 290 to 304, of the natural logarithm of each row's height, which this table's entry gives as 0.841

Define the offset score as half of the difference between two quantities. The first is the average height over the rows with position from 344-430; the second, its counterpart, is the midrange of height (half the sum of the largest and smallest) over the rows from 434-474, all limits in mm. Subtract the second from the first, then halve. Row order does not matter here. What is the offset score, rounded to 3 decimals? -0.053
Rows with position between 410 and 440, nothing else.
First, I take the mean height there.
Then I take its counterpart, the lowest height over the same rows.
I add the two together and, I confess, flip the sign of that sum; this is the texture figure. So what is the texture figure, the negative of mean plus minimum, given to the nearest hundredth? -4.54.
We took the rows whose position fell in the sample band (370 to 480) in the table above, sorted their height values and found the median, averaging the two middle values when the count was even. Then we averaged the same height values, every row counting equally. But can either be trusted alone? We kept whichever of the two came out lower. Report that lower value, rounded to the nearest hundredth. 2.37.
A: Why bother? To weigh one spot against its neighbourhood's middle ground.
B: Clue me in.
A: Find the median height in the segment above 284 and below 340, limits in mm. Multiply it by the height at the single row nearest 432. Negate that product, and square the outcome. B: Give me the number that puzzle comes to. 29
